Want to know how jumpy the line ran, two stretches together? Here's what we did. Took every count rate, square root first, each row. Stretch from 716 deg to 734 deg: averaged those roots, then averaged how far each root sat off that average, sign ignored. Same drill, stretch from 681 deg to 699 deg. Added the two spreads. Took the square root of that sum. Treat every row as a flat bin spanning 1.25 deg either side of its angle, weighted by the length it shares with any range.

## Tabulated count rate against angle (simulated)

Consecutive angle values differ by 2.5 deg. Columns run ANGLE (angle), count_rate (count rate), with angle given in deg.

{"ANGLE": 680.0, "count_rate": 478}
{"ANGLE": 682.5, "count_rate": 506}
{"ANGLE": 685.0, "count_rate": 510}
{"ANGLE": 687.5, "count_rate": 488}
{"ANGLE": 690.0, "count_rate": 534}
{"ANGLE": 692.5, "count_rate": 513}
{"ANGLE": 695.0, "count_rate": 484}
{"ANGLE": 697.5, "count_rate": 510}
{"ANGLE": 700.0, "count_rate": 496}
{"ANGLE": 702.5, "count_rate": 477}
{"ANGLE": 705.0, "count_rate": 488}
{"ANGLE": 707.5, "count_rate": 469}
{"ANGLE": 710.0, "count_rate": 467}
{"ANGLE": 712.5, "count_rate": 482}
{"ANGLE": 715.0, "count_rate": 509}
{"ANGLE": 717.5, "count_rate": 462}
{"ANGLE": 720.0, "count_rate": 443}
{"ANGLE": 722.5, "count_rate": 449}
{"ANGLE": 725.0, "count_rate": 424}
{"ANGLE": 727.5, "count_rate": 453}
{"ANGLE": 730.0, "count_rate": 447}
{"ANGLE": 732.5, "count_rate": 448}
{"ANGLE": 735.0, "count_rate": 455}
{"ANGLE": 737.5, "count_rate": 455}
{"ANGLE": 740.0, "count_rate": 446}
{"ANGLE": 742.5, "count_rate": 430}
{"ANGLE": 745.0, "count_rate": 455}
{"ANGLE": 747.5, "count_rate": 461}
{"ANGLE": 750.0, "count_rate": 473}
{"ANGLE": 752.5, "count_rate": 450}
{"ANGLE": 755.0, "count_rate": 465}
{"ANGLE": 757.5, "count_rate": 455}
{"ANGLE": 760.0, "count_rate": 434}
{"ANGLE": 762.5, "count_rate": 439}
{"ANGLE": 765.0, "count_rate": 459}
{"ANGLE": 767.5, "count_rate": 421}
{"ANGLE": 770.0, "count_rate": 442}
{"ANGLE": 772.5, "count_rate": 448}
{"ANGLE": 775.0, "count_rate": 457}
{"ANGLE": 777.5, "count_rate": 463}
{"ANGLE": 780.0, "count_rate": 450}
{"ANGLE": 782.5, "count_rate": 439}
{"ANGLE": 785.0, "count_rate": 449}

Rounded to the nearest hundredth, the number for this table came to 0.66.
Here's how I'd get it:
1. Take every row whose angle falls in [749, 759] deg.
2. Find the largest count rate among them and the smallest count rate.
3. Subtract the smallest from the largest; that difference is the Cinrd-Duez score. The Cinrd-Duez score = 23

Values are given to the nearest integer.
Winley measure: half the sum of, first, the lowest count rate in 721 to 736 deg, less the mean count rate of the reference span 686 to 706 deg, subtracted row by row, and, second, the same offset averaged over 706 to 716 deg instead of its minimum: -46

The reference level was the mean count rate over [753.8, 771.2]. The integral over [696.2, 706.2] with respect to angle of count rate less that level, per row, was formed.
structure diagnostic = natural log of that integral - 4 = 2.2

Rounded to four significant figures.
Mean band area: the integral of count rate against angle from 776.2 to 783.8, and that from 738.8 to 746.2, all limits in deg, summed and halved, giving 3354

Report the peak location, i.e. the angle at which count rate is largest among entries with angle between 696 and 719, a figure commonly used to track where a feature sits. 697.5 deg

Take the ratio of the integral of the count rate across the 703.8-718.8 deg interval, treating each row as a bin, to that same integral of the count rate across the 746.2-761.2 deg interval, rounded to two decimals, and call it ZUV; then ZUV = 1.05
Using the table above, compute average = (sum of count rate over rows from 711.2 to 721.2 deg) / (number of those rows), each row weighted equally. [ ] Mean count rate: 474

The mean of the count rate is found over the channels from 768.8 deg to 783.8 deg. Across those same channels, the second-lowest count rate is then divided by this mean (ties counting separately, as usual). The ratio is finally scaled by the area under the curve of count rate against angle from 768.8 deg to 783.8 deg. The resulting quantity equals 6630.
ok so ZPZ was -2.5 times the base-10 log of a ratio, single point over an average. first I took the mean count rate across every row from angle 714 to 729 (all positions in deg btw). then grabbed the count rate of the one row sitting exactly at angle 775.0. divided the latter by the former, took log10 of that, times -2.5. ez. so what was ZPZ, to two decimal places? 0.00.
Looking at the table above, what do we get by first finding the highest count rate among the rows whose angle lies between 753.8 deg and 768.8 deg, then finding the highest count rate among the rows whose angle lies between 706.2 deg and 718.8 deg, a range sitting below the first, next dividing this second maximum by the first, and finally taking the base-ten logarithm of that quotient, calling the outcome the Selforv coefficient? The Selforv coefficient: 0.0393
